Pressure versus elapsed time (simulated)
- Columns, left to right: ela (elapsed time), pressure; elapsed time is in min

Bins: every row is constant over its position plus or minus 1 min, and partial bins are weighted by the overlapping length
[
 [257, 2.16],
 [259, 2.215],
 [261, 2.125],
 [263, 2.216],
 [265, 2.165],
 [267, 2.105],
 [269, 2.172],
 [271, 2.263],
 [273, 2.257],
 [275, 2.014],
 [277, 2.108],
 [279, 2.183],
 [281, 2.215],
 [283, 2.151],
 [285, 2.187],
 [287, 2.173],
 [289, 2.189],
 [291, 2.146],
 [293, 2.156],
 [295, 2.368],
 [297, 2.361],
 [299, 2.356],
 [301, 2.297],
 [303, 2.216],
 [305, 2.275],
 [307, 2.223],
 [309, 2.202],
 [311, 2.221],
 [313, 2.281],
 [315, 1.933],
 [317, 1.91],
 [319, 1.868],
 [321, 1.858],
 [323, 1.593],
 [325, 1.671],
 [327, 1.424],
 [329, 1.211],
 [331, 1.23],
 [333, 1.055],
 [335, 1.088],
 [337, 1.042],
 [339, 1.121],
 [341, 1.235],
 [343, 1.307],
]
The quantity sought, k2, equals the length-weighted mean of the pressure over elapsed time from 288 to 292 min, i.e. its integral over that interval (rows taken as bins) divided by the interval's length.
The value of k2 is 2.17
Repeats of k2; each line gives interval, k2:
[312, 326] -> 1.87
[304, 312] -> 2.23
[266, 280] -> 2.16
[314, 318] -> 1.92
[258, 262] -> 2.17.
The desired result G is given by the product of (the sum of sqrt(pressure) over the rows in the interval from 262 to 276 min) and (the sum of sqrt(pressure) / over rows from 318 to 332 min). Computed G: 90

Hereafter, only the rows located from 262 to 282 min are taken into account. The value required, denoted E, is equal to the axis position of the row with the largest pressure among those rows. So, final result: 271 min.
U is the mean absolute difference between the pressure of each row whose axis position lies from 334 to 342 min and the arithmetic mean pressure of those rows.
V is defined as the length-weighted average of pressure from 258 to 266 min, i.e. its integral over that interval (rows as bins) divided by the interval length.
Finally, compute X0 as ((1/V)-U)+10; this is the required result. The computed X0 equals 10.4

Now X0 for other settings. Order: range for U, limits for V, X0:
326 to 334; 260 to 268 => 10.4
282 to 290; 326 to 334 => 10.8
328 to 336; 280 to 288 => 10.4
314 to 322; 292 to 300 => 10.4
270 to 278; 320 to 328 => 10.5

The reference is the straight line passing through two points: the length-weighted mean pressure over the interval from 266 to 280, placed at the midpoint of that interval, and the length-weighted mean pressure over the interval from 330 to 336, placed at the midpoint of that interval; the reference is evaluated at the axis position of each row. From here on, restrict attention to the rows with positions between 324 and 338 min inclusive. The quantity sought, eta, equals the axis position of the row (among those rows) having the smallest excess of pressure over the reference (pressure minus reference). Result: 333 min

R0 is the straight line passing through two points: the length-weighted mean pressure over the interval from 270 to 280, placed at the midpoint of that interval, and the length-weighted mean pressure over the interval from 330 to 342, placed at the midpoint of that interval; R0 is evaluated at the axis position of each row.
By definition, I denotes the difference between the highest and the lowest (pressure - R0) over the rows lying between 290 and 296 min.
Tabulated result 0.29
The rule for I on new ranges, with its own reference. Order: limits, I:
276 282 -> 0.17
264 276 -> 0.25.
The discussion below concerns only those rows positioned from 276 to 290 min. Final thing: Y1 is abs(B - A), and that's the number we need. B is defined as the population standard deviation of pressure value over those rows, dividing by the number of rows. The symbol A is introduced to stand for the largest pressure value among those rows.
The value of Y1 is 2.18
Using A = 2.215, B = 0.03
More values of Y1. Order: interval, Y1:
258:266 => 2.18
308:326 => 2.05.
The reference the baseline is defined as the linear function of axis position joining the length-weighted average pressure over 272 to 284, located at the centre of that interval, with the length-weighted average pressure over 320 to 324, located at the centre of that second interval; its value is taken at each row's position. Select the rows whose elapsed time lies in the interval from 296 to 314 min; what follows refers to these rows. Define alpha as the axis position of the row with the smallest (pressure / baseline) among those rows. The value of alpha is 303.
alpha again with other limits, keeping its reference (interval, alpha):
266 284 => 275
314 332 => 329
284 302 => 285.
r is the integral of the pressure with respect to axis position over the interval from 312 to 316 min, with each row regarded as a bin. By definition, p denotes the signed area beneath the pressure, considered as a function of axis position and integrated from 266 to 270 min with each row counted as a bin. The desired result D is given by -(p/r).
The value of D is -1.01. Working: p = 8.6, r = 8.4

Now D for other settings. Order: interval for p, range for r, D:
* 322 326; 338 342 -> -1.39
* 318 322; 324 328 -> -1.20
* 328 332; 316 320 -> -0.65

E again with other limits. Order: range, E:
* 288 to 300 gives 295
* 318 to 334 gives 319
